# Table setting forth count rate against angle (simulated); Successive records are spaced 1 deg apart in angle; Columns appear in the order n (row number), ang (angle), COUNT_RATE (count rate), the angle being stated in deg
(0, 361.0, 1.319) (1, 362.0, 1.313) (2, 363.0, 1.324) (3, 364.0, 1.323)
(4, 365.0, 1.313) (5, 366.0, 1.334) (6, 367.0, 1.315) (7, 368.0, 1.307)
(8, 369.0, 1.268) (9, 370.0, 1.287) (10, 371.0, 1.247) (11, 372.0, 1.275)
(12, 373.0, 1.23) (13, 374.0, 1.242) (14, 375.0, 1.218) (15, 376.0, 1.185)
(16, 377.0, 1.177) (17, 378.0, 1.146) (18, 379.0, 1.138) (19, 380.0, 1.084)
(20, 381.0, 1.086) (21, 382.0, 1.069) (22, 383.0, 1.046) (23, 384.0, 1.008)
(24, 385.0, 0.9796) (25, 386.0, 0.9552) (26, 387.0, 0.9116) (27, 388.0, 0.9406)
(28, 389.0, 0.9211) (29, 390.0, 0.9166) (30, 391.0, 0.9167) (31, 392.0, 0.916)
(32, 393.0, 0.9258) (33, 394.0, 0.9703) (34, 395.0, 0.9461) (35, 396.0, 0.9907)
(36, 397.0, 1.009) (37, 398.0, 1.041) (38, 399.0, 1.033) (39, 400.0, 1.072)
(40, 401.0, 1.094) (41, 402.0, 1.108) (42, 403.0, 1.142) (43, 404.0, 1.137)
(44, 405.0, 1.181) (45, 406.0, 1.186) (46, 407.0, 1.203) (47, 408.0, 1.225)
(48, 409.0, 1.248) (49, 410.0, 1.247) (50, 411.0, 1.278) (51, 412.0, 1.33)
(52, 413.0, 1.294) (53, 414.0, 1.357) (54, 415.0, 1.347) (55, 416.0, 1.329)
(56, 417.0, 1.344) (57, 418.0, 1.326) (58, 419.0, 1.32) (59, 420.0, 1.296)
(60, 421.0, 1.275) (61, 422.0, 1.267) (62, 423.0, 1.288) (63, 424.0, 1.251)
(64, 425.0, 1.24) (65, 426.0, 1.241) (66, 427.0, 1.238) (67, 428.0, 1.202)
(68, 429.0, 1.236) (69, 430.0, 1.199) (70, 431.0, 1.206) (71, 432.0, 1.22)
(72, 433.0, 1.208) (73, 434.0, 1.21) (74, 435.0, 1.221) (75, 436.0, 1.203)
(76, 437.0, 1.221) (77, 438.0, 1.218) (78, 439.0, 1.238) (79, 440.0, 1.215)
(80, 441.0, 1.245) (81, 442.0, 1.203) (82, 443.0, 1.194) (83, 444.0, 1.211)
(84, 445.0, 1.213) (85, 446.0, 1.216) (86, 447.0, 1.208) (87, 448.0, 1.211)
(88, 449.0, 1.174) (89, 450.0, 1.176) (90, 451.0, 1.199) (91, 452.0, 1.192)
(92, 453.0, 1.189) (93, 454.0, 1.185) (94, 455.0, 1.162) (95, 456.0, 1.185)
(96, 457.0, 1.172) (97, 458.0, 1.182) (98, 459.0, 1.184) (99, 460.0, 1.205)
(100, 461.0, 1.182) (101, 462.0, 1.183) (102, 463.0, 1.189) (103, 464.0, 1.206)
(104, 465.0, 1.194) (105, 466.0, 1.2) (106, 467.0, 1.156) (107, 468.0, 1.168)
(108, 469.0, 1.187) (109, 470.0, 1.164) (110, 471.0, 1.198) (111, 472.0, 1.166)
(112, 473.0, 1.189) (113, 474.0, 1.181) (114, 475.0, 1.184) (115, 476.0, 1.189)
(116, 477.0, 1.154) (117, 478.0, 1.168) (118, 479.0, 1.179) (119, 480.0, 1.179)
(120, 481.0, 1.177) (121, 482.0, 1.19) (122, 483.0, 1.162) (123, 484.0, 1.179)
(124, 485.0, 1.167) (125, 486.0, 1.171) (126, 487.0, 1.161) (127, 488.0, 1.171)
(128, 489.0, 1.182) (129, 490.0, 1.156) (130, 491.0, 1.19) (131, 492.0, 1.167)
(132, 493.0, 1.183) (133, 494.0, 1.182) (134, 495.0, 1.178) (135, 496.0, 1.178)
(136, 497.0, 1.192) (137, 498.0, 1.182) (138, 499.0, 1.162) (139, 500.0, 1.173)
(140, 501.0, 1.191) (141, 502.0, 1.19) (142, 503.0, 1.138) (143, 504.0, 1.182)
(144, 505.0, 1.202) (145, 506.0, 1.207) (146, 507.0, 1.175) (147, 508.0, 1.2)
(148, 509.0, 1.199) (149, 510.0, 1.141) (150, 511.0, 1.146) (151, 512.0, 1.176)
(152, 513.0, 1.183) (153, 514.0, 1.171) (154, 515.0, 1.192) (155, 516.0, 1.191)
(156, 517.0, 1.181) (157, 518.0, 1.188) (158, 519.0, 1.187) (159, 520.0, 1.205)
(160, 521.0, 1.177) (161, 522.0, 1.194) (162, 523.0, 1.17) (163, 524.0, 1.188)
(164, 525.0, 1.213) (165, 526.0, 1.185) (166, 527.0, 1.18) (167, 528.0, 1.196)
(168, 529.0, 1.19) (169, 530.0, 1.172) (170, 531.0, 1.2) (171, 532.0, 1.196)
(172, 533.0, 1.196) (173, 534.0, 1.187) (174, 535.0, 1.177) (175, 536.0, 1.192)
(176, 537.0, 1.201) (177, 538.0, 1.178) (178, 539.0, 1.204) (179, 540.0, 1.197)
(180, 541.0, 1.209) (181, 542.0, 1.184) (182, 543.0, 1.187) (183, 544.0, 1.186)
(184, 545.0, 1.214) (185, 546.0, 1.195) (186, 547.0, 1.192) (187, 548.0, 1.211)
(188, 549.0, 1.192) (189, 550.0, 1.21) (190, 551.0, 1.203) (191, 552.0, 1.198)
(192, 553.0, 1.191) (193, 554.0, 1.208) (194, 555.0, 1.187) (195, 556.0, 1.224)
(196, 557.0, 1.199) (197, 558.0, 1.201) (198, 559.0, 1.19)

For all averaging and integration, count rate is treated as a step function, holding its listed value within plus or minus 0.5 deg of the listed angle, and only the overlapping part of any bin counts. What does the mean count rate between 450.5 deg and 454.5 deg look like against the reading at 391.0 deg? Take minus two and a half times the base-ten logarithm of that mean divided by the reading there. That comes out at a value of -0.28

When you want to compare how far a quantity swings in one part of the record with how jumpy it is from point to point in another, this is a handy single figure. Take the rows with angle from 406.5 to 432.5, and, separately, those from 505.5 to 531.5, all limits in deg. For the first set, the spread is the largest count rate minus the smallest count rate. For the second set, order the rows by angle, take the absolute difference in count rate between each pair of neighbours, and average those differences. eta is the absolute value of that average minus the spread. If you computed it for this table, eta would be 0.14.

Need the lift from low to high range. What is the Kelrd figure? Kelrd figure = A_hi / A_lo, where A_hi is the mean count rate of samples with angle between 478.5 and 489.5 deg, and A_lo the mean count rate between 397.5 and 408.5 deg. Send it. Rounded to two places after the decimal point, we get 1.04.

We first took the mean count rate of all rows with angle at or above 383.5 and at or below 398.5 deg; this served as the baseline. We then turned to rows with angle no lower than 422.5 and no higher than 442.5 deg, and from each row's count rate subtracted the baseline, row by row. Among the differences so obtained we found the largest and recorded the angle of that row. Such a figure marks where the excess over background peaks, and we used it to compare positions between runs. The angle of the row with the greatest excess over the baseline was 423.0 deg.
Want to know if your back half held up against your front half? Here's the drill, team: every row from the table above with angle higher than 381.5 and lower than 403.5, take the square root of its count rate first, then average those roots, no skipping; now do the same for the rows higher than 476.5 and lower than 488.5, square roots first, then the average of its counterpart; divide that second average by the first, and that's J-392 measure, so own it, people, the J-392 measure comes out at 1.085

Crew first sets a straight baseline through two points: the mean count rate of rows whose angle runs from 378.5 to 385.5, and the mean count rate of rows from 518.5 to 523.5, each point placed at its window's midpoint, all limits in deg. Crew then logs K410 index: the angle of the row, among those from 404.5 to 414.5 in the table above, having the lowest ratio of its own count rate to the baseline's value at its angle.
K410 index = 405.0 deg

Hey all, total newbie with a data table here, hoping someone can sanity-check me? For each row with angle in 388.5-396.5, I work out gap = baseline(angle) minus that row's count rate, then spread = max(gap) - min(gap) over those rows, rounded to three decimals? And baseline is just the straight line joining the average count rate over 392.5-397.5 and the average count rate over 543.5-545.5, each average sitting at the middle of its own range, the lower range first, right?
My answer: 0.069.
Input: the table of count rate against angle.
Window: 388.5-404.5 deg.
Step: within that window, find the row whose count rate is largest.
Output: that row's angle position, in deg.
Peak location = 403.0 deg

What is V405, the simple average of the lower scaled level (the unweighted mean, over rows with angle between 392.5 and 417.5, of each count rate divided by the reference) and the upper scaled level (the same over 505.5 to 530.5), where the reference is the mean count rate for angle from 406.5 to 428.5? 0.917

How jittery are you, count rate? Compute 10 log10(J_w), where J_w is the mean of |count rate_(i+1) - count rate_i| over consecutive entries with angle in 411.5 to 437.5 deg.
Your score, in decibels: -17.2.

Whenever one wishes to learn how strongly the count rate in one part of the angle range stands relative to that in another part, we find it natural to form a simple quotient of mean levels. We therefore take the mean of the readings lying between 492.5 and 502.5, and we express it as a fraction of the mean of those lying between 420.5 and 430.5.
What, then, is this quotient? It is 0.95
